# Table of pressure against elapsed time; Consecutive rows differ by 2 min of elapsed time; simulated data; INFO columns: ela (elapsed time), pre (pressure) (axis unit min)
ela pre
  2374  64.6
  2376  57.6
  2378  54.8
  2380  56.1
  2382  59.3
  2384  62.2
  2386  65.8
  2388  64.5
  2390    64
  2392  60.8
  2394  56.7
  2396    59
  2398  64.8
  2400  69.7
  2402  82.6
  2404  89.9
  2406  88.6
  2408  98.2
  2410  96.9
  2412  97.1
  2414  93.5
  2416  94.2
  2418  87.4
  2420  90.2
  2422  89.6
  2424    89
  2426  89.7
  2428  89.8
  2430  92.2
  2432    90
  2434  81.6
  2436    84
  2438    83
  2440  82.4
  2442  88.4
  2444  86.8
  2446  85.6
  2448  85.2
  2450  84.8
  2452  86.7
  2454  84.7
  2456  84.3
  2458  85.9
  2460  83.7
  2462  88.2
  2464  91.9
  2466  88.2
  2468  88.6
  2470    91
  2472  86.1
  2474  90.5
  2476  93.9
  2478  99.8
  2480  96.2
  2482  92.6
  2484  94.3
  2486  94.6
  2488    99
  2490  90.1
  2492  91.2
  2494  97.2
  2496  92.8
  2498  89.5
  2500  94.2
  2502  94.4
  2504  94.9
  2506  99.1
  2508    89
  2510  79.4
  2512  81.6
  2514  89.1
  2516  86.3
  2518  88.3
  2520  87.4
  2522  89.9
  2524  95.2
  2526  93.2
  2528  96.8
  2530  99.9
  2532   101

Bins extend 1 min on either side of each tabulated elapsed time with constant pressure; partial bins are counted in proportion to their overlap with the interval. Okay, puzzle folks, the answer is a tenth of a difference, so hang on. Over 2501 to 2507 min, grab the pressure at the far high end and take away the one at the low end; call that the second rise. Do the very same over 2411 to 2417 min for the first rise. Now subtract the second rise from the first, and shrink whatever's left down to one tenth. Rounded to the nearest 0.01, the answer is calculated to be -0.76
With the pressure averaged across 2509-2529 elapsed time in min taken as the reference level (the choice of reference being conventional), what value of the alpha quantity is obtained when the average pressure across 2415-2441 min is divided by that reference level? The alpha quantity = 0.99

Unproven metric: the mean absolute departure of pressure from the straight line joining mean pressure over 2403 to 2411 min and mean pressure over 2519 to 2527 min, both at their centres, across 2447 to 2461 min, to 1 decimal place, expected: 7.6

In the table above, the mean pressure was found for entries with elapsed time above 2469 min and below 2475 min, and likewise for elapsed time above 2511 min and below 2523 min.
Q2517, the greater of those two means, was 89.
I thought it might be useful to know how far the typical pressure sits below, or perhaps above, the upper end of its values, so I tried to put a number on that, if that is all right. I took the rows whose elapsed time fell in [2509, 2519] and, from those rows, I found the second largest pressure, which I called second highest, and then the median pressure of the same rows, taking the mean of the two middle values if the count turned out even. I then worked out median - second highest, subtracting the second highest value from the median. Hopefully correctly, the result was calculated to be -2.0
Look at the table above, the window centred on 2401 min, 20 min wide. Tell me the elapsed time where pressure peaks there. 2408 min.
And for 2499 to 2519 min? 2506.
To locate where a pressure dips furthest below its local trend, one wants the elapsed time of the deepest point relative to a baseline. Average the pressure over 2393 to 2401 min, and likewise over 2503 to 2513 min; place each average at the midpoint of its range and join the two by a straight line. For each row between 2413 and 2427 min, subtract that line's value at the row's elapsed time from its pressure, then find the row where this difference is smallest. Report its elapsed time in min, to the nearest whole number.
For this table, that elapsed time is 2418 min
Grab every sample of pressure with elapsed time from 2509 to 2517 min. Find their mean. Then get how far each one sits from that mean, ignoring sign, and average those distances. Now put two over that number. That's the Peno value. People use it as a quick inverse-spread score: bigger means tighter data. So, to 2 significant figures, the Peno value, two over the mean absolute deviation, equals 0.56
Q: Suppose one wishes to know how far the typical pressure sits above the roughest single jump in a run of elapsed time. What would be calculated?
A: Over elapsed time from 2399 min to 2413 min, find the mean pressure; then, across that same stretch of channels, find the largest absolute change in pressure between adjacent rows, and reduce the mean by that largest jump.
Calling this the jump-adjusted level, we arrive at 76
